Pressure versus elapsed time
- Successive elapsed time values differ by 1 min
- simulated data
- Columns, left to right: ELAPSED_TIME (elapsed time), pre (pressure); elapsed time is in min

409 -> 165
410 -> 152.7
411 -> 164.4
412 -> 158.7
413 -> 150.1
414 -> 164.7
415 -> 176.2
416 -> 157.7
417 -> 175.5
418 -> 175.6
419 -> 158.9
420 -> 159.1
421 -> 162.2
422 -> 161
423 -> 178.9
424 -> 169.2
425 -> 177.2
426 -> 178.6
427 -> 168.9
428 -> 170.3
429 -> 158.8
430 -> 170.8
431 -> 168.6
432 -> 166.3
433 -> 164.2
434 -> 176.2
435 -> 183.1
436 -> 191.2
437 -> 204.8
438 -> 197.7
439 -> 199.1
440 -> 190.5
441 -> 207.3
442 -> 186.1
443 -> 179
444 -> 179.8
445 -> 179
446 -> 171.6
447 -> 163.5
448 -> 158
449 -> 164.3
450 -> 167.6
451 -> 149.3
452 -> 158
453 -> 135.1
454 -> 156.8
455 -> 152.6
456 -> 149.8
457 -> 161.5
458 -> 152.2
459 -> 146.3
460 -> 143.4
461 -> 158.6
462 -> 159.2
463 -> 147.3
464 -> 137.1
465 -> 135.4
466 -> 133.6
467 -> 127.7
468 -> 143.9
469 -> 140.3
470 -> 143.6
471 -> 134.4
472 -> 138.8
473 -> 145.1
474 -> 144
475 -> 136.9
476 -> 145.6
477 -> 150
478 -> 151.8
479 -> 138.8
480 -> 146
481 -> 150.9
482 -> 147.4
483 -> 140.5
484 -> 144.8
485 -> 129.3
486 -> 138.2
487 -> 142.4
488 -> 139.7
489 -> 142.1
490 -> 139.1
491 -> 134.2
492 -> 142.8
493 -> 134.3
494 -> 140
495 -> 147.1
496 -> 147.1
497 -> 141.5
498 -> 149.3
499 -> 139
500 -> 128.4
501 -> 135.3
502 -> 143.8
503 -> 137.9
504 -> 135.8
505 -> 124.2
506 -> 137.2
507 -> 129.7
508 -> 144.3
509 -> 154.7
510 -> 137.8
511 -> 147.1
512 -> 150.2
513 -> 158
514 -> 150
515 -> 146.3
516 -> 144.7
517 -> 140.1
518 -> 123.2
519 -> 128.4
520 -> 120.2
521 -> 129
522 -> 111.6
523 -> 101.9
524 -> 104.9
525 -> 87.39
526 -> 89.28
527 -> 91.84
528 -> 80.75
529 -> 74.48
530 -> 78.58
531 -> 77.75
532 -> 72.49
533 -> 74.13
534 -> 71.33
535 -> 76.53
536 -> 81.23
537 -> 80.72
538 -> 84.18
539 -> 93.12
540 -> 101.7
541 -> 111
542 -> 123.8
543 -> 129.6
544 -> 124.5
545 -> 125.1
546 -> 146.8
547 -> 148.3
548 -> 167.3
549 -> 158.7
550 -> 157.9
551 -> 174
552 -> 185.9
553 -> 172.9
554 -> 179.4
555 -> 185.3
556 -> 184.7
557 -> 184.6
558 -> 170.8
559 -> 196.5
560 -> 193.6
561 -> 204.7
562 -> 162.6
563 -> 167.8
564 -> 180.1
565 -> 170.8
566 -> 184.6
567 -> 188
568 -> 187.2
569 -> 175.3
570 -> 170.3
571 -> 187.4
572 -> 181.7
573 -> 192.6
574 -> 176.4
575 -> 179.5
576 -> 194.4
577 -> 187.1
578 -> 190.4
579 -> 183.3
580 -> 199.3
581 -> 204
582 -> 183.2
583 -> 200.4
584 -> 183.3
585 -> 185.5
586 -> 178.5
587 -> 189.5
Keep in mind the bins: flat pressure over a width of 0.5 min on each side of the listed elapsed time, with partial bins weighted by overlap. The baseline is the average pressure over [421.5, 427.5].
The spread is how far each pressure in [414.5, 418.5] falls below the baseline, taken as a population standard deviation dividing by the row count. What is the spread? 7.8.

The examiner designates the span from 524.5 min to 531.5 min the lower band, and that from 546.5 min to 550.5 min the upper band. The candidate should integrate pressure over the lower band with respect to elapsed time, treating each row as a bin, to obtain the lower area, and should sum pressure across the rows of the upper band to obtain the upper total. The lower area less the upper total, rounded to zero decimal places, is -52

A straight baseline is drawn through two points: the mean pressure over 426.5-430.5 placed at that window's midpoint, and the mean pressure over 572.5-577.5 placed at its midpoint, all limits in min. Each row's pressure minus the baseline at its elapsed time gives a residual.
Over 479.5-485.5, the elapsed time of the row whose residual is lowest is 485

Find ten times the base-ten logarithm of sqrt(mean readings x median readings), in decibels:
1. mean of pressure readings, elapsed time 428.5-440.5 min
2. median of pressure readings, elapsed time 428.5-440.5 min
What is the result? 22.6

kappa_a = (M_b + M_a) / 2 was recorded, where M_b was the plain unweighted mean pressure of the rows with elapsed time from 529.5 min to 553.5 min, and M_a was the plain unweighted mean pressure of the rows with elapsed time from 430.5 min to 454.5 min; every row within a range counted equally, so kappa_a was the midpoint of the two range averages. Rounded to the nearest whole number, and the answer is 146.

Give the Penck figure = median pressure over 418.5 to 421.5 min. 159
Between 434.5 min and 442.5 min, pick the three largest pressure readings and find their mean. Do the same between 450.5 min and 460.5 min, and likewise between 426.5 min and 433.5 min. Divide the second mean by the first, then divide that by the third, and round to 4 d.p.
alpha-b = 0.0046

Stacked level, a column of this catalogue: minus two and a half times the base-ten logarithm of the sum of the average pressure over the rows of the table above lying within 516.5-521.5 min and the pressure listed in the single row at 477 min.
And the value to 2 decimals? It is -6.11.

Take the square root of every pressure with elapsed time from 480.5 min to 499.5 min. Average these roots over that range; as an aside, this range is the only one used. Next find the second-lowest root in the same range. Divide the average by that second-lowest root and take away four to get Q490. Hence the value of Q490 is -2.97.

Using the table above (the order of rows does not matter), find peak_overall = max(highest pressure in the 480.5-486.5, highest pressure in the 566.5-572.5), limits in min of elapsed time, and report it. 188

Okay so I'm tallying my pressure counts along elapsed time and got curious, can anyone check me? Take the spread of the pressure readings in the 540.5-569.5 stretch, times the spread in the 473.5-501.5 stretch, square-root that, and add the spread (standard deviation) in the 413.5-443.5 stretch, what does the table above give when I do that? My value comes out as 26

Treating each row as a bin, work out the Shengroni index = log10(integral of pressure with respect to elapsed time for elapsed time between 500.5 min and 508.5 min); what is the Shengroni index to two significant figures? 3.0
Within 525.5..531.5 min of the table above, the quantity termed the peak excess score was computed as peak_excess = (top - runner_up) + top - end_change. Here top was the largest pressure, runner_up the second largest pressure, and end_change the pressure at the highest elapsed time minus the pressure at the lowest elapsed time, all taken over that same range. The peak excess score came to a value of 106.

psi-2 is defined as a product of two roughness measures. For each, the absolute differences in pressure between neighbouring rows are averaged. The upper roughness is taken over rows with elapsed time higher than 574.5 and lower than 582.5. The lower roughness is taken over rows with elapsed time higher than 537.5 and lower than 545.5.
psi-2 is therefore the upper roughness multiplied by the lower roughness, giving 77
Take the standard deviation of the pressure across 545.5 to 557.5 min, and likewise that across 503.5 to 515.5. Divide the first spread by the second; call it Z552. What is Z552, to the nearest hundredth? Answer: 1.43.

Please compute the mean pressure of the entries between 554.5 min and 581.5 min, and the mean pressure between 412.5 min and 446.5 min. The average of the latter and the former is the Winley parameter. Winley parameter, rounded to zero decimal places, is 180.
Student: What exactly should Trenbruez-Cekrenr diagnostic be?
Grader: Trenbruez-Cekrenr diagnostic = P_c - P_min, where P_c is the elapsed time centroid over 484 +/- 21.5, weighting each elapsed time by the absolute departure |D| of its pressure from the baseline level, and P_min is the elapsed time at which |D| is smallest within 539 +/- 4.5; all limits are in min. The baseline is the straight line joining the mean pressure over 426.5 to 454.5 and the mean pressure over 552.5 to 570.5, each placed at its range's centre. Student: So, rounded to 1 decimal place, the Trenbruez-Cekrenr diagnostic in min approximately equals -58.4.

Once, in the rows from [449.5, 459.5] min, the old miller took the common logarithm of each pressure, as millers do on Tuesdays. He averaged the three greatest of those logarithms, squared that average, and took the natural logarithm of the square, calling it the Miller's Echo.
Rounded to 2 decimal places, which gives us 1.59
